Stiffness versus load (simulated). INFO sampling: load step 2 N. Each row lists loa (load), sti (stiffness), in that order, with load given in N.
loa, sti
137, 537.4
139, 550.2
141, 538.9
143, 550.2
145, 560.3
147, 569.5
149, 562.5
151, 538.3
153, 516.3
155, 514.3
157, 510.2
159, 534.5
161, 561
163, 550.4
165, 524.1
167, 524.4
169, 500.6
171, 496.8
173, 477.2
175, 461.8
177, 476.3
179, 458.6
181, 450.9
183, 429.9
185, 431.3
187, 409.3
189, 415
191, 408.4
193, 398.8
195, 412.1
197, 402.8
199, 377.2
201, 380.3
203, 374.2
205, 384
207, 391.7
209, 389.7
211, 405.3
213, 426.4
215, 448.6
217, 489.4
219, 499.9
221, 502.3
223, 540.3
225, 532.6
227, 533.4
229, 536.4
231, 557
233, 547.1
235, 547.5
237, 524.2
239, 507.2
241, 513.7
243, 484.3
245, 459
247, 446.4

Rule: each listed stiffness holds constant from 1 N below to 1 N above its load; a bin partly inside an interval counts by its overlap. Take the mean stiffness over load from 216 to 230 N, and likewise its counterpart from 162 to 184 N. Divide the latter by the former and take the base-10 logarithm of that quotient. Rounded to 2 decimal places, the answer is -0.03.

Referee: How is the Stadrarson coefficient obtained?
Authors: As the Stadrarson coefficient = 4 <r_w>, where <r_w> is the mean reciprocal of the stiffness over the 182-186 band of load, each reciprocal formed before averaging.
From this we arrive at 0.0093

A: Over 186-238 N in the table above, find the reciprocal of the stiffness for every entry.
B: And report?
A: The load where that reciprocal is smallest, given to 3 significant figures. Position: 231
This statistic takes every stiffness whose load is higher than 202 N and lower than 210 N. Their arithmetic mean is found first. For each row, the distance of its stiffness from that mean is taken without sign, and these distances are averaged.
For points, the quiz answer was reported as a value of 6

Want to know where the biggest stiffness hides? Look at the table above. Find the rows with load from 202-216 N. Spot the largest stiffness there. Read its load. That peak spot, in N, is 215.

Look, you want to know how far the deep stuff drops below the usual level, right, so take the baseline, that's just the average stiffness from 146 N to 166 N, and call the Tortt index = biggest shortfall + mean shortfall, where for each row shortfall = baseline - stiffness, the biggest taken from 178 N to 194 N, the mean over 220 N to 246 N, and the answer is 155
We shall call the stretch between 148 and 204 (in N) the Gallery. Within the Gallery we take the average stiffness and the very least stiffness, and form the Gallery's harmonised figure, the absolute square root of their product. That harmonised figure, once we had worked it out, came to 418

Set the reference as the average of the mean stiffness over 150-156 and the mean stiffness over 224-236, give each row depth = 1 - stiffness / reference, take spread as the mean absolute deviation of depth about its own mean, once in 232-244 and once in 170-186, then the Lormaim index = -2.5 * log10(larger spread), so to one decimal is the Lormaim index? 3.6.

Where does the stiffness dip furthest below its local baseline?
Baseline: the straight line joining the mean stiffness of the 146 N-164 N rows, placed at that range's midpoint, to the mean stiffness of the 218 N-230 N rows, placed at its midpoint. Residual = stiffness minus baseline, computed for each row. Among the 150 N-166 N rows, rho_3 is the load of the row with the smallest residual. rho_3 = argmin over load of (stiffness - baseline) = 157 N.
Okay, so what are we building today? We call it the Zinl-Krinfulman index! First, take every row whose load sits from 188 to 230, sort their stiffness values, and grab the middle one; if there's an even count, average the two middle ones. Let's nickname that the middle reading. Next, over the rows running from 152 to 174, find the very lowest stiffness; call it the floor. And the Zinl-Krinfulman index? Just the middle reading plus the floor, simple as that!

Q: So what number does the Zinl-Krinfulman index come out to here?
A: 889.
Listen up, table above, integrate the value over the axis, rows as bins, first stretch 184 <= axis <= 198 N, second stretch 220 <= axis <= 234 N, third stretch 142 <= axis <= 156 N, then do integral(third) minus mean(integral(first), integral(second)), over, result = 996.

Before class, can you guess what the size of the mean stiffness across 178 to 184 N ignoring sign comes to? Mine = 446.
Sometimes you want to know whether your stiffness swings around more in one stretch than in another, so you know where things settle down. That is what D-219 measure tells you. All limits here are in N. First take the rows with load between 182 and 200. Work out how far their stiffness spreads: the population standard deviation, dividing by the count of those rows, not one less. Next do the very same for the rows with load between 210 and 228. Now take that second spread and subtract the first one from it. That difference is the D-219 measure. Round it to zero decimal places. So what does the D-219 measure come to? 31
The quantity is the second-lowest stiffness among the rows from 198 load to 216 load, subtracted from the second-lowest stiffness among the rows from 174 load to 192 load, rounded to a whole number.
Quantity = 32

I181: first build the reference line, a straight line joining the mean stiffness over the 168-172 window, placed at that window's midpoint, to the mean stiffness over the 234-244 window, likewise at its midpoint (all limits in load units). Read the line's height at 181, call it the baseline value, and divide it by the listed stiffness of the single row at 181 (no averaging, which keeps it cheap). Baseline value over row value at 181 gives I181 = 1.11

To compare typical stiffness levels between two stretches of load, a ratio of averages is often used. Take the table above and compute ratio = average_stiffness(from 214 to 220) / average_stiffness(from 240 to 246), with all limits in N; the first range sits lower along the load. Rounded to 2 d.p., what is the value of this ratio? 0.99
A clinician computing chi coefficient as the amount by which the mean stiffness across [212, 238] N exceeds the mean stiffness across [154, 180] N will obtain 7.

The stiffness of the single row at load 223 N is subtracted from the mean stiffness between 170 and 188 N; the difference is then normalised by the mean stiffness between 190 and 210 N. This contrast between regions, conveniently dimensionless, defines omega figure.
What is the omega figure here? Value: -0.22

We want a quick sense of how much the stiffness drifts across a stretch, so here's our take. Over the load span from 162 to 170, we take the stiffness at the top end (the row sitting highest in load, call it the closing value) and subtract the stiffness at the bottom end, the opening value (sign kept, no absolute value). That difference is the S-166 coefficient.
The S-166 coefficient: -50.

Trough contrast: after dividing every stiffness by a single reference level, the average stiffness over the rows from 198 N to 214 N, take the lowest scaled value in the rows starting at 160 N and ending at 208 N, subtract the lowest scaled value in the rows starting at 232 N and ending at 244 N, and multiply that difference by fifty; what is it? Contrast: -14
